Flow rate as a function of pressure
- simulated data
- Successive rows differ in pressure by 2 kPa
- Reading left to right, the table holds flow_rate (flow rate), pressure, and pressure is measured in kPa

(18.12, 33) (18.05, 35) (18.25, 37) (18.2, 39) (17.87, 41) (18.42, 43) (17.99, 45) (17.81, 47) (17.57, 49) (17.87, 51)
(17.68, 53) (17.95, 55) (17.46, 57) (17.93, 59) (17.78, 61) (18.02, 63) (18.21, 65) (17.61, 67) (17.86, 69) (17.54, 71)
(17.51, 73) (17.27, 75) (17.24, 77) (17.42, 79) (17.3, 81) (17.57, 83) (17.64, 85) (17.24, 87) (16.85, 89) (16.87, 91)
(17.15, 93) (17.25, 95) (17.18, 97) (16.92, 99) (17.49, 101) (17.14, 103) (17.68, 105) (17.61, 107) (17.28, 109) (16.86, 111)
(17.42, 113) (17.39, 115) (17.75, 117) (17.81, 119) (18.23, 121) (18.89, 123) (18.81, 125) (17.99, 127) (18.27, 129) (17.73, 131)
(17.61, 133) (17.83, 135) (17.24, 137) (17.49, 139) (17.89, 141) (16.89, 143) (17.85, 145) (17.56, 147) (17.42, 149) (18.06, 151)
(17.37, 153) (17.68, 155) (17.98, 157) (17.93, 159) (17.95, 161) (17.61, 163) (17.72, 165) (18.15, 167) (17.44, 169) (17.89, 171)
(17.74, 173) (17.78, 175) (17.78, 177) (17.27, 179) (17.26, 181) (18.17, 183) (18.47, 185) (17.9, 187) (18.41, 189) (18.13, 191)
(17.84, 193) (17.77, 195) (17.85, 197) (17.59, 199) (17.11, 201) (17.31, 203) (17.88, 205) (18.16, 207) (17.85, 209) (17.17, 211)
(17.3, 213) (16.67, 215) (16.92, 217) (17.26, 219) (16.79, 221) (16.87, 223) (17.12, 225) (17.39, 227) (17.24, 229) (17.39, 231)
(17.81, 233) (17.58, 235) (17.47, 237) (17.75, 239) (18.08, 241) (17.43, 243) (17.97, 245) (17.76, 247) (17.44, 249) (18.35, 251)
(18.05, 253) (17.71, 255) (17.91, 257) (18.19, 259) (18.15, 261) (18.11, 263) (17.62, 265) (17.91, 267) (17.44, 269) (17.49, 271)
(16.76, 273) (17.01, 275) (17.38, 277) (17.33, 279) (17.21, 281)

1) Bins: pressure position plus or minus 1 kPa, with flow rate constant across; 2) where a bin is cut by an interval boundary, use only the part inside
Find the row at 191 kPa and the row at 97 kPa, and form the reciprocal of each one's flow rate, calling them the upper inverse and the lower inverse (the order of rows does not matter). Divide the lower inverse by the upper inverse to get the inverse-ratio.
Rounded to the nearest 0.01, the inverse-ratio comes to 1.06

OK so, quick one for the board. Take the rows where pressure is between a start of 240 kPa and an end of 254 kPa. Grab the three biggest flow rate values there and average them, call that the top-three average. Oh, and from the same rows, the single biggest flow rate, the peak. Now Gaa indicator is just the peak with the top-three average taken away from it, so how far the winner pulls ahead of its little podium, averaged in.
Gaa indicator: 0.19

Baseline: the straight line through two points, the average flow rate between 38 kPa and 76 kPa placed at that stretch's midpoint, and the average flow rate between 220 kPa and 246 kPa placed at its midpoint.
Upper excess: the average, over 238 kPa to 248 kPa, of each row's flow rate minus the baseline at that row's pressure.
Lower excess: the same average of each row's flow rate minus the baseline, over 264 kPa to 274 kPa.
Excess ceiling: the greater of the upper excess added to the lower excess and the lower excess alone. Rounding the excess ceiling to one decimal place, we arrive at 0.4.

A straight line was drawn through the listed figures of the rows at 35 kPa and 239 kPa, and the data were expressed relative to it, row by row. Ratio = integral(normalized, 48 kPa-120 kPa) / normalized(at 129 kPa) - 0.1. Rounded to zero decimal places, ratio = 69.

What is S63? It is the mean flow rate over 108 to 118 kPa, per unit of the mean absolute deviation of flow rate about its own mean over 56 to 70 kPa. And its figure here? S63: 91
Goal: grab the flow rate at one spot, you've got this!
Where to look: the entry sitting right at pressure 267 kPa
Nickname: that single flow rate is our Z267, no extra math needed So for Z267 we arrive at 17.91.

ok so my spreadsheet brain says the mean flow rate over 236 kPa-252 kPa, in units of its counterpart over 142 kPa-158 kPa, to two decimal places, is 1.01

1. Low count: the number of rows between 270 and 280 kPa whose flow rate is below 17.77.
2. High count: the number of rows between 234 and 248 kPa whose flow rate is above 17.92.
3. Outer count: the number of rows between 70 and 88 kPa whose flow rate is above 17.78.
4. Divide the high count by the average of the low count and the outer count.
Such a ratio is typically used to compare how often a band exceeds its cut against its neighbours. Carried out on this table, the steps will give 0.8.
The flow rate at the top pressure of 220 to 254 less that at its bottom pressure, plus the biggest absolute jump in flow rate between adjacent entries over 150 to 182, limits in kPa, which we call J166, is 2.0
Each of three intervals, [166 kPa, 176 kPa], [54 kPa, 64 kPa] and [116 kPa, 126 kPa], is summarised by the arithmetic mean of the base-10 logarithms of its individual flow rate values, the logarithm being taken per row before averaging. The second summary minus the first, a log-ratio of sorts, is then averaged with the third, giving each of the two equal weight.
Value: 0.631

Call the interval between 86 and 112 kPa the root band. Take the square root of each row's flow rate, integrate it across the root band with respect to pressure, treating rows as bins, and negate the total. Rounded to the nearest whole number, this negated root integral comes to -108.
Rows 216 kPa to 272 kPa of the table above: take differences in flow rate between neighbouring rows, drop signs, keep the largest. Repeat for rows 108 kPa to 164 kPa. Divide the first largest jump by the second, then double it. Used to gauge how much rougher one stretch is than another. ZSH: 1.8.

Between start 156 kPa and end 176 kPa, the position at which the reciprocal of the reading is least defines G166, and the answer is 167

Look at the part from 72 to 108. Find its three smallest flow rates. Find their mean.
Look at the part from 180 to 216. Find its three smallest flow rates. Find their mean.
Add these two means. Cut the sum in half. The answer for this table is 16.9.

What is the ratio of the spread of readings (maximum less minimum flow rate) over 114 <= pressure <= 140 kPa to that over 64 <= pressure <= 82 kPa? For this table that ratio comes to 1.70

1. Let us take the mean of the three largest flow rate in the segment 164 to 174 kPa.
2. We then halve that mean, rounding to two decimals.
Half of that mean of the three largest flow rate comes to 8.96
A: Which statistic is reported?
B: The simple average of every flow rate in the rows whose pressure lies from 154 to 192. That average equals 17.86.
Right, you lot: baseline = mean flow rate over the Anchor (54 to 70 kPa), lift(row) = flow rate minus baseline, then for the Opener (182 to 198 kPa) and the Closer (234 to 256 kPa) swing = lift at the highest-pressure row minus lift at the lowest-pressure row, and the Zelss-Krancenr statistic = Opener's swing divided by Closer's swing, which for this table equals -2.5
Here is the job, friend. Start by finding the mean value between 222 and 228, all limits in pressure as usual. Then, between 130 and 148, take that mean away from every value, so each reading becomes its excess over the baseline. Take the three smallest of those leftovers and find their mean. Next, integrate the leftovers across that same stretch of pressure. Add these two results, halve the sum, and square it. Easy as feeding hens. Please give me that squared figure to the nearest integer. 16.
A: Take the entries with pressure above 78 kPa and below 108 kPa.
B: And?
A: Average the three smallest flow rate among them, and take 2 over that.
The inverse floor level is 0.118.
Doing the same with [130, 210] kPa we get 0.117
